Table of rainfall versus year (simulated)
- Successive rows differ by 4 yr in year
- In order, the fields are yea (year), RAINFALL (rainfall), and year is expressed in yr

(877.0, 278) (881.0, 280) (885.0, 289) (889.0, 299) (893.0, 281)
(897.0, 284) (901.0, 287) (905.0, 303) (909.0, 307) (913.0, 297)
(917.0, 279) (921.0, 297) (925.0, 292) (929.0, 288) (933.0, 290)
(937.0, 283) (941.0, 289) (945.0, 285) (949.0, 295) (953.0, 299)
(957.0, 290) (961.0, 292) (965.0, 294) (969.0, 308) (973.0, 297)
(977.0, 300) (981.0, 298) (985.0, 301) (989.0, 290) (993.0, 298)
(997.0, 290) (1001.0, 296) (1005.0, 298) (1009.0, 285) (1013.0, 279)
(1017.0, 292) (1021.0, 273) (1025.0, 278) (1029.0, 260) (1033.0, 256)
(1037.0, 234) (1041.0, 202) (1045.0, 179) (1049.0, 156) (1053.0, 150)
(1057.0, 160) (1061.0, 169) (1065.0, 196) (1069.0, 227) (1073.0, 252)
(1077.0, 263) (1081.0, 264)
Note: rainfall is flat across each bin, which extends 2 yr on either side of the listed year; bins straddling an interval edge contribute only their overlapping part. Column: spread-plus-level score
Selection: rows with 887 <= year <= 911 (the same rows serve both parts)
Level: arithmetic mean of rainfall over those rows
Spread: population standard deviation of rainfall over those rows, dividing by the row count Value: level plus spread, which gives 303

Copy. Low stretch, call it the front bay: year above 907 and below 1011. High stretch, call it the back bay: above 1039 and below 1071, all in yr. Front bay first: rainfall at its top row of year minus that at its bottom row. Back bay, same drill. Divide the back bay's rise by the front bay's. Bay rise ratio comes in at -1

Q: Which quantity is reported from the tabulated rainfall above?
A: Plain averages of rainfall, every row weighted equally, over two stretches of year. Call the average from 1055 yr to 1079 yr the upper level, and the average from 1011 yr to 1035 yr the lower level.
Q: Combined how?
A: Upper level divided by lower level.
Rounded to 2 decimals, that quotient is 0.77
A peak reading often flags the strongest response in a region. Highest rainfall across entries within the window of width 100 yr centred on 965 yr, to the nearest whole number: 308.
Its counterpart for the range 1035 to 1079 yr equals 263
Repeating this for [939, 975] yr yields 308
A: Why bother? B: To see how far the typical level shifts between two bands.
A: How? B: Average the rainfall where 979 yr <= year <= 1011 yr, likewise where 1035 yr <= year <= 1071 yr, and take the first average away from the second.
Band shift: -109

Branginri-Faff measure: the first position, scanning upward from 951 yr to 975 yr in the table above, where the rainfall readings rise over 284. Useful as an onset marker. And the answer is 953.0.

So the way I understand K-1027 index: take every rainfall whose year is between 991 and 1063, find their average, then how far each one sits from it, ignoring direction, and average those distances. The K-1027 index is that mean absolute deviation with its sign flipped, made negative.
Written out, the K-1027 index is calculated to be -49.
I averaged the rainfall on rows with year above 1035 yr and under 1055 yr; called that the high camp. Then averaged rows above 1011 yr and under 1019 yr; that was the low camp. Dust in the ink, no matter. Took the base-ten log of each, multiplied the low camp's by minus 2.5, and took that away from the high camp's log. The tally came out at 8.40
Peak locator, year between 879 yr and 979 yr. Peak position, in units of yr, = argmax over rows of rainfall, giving 969.0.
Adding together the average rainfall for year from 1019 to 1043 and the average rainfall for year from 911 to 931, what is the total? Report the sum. 541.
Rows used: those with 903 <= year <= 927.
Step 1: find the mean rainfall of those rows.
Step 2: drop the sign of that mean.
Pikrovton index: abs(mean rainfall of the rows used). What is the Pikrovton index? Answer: 296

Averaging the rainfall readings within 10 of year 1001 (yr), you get 293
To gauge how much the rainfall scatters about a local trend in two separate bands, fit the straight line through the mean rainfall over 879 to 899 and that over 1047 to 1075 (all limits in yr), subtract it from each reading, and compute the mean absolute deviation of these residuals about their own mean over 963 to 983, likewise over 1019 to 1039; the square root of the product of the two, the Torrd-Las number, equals 6.9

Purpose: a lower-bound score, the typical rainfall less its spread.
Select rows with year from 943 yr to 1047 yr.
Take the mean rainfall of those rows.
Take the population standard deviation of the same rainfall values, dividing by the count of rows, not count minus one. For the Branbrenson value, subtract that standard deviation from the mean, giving 249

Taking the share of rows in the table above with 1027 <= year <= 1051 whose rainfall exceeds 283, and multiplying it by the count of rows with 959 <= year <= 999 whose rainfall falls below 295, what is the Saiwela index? 0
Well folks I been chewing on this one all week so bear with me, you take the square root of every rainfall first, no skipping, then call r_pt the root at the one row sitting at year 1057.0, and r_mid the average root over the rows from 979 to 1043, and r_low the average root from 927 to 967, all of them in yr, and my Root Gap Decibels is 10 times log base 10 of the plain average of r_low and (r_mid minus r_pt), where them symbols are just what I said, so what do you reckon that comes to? 10.2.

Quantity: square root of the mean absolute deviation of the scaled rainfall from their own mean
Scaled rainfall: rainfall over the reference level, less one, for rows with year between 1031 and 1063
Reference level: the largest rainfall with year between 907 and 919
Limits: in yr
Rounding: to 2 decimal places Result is 0.32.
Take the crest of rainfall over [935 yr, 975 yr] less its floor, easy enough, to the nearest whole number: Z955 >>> 25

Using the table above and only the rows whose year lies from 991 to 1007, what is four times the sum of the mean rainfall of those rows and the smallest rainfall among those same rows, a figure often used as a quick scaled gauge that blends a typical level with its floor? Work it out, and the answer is 2342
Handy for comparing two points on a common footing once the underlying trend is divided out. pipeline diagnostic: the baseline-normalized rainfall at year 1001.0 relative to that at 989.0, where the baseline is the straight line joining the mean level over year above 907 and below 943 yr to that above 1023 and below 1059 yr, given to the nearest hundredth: 1.06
